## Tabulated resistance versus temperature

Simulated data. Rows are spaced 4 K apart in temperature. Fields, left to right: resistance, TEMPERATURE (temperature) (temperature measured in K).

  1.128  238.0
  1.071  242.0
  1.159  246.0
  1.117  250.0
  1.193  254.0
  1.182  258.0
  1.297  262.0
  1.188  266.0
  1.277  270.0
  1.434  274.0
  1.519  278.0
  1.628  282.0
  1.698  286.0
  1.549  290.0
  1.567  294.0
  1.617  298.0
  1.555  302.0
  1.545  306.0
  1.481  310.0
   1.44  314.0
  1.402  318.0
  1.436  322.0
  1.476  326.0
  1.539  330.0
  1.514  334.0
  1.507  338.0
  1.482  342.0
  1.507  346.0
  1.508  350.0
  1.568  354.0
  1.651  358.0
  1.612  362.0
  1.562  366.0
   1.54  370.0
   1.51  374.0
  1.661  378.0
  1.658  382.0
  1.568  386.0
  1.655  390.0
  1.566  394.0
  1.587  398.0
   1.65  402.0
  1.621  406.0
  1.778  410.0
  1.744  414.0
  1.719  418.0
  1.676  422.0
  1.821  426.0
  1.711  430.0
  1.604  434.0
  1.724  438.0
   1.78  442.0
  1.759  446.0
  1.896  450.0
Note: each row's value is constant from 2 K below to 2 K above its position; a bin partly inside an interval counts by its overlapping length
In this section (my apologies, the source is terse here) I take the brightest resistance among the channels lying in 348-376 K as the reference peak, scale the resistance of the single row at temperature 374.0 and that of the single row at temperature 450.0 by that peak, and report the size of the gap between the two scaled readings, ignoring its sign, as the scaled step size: 0.23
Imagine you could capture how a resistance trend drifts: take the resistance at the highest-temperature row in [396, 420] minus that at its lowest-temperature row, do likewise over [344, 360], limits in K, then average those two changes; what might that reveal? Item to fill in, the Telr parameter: 0.14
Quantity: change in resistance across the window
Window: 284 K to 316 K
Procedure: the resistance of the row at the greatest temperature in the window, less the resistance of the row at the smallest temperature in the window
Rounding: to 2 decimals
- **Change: -0.26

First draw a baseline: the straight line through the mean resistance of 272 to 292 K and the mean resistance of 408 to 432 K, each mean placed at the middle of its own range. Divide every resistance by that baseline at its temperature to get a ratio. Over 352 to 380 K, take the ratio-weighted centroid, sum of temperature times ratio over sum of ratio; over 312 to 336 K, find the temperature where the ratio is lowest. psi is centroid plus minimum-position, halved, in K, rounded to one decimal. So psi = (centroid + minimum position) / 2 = 342.0 K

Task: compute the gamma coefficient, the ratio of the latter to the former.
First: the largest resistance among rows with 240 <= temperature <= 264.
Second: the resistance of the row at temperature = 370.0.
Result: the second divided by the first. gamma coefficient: 1.19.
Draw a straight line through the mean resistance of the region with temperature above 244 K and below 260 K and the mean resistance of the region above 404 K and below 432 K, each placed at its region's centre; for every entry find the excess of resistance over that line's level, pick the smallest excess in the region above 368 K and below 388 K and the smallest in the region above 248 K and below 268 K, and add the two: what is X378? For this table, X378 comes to -0.104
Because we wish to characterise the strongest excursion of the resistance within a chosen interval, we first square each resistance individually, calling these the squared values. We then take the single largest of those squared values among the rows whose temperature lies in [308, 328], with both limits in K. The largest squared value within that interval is 2.19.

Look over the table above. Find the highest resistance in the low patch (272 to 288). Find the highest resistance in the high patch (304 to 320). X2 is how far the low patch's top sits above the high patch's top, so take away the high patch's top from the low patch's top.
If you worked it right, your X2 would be 0.2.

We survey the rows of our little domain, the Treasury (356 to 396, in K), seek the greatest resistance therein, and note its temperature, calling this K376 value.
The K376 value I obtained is 378.0 K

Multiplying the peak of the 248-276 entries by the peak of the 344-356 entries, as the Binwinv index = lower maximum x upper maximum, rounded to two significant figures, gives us 2.2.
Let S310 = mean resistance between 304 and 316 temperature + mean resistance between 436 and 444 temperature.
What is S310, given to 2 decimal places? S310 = 3.24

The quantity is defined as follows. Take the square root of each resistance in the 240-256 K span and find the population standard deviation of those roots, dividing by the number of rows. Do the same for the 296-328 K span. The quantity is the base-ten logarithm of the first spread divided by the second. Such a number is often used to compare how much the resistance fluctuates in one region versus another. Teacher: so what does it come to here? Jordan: -0.11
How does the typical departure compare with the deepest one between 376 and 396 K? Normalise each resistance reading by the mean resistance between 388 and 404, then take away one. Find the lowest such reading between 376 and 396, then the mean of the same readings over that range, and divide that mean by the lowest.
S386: -0.15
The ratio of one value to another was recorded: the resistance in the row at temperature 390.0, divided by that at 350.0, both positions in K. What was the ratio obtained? 1.097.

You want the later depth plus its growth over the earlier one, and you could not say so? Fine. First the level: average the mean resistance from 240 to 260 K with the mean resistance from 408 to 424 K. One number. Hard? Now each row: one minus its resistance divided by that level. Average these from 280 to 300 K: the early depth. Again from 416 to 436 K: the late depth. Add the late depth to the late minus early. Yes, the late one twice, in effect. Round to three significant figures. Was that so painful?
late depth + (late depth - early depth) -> -0.253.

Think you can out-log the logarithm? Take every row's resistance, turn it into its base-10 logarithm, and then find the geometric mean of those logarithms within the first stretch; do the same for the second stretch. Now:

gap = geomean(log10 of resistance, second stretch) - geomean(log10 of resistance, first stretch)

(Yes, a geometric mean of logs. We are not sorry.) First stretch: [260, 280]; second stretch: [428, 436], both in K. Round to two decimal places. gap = 0.10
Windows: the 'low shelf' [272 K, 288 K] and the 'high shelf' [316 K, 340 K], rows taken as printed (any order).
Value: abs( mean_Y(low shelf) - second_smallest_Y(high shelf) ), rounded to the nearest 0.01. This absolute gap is 0.13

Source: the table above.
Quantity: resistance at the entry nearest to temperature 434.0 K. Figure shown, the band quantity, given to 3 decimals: 1.604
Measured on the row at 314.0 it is 1.440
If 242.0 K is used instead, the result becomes 1.071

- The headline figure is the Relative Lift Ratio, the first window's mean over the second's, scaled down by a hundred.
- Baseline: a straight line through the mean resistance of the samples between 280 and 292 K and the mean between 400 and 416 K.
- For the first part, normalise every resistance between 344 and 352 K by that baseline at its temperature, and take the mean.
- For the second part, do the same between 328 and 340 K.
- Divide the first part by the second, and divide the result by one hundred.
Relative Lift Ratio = 0.0099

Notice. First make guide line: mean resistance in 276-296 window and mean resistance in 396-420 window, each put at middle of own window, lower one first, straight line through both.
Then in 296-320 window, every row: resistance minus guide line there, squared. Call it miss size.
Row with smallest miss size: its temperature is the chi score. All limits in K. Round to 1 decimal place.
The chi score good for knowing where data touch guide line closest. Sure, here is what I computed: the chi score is 298.0 K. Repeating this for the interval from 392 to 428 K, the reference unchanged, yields 422.0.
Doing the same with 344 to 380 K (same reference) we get 378.0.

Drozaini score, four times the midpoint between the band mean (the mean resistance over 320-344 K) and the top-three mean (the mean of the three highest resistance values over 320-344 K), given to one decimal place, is 6.0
